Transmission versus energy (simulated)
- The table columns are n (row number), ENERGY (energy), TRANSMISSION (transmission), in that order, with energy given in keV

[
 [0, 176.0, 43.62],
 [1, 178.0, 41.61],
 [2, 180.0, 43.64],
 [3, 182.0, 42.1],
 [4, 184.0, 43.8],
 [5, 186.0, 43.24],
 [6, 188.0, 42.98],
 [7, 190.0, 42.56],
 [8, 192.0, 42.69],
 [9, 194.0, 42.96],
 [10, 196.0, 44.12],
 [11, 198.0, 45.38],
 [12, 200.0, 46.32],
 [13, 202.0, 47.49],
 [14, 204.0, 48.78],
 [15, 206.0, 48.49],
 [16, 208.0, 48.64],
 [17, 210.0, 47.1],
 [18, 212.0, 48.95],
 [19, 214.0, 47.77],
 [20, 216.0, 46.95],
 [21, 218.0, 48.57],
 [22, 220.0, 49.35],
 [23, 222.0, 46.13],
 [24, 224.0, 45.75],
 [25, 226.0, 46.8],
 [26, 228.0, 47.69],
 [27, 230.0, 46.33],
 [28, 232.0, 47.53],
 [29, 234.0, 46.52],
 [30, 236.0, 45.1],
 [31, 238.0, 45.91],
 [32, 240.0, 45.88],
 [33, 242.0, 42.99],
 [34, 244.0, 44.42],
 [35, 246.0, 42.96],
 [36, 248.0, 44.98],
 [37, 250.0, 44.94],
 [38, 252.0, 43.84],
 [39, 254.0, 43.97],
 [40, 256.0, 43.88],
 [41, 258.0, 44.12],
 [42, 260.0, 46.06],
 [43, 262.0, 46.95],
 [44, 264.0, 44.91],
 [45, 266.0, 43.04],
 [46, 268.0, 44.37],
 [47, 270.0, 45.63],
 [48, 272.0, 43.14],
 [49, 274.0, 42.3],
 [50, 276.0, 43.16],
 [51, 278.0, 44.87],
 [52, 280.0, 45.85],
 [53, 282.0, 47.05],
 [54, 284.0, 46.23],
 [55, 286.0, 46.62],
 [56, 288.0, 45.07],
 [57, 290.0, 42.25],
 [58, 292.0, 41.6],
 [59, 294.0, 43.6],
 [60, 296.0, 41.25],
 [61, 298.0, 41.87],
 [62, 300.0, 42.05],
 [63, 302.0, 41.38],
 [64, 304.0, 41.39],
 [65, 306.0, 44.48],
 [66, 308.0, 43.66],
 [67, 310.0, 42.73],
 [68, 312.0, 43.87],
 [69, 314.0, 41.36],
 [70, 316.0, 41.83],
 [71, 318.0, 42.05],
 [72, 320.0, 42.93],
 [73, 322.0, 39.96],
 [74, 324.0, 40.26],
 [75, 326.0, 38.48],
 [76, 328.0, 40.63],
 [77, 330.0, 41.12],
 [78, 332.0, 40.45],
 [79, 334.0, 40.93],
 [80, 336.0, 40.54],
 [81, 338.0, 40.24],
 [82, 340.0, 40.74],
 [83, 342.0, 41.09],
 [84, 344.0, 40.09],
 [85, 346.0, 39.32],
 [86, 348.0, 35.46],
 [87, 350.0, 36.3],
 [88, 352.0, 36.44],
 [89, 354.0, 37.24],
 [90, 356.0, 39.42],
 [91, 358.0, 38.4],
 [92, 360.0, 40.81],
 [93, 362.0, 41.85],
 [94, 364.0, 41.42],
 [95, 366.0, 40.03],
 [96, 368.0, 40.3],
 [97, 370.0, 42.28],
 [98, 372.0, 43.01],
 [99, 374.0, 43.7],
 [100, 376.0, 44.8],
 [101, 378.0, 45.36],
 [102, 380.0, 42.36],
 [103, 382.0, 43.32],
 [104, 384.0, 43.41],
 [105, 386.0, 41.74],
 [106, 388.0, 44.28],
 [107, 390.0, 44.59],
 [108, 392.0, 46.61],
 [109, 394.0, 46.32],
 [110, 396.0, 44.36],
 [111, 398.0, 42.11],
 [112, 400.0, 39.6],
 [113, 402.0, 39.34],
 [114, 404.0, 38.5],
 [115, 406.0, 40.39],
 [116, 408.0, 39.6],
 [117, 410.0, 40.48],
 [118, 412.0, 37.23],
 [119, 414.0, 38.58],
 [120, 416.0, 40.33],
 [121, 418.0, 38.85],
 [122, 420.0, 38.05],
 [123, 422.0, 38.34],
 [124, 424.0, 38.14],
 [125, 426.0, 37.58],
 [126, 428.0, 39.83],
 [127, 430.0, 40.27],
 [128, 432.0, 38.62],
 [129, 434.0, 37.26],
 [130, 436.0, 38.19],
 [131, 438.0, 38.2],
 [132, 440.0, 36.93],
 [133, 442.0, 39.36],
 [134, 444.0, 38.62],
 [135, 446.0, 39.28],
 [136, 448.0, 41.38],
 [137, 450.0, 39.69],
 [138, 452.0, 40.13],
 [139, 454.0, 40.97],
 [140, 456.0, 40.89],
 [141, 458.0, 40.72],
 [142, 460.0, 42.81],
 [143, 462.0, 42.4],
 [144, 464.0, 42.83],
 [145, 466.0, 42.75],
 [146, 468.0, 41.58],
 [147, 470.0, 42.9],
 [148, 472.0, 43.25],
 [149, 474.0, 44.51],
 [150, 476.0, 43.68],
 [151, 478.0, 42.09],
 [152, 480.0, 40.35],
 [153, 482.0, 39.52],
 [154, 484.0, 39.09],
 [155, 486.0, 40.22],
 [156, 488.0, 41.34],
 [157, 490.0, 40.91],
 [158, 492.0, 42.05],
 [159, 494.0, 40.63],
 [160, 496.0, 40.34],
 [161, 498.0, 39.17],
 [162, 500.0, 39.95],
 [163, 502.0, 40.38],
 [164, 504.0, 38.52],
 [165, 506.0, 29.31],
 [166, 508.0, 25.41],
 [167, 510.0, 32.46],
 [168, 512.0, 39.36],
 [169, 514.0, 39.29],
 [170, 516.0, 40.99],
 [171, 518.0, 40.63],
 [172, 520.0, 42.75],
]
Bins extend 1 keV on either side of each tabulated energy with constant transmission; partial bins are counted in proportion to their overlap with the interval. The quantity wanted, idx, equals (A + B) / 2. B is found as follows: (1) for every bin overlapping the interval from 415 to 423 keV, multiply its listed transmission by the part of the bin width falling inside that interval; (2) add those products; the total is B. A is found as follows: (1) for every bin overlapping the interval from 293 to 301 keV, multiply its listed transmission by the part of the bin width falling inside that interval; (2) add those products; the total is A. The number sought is 324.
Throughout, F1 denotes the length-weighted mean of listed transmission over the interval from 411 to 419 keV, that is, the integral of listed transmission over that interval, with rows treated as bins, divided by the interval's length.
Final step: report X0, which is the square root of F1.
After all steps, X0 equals 6.22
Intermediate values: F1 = 39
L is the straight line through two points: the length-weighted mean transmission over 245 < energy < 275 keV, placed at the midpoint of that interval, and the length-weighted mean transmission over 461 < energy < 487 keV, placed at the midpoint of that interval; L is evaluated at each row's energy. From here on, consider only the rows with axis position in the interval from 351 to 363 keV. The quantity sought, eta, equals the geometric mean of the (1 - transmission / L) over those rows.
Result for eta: 0.0851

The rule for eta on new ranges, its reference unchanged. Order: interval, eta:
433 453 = 0.0718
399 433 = 0.0799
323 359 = 0.0885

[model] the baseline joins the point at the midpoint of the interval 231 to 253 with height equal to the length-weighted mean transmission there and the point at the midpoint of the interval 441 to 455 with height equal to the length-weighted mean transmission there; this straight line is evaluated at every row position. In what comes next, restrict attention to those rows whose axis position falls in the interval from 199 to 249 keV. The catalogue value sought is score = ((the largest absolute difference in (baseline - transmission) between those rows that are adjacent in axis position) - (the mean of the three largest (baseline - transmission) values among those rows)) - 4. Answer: -2.3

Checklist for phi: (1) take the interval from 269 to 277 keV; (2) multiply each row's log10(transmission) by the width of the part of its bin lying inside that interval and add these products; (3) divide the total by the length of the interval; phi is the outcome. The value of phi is 1.64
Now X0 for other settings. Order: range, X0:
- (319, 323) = 6.44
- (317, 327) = 6.38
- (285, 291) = 6.68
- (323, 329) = 6.31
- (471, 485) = 6.46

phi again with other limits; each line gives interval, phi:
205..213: 1.68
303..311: 1.63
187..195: 1.63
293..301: 1.63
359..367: 1.61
